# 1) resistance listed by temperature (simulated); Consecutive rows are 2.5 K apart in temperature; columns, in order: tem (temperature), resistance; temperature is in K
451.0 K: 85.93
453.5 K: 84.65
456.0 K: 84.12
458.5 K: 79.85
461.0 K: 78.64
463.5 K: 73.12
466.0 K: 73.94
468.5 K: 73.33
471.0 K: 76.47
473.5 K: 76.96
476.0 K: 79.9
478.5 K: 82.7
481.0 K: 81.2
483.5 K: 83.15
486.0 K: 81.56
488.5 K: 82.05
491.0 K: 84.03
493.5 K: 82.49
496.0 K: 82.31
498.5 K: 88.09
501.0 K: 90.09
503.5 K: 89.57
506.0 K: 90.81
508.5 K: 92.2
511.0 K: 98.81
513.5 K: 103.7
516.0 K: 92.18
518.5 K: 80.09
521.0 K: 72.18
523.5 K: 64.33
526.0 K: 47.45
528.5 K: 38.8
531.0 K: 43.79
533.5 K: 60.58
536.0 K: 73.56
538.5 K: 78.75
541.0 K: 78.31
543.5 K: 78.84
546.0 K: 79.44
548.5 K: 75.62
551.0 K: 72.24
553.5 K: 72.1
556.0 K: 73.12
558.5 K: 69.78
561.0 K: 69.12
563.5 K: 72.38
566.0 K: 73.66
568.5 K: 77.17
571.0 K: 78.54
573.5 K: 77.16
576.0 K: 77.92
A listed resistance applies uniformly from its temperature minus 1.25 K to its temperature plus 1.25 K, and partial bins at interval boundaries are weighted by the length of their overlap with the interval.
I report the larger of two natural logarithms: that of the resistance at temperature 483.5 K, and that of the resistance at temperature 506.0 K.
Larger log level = 4.51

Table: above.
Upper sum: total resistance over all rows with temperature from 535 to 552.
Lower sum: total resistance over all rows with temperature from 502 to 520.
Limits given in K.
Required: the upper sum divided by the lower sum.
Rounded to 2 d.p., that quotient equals 0.83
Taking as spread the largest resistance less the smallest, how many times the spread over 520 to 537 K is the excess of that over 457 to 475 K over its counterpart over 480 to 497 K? 0.11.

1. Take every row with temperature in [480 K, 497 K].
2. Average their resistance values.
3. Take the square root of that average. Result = 9.08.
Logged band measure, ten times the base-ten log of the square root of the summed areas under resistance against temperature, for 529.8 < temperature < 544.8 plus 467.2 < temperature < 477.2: 16.3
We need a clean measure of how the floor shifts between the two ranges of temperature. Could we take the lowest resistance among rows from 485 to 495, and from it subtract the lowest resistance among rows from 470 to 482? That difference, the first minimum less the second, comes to 5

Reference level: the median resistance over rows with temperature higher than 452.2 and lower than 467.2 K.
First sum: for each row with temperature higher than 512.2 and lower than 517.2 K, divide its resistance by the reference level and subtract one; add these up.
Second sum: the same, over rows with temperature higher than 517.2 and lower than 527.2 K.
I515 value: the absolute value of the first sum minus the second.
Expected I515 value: 1.14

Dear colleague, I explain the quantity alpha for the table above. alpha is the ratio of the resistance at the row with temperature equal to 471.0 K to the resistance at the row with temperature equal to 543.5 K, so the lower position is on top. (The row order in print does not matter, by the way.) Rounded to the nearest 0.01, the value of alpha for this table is 0.97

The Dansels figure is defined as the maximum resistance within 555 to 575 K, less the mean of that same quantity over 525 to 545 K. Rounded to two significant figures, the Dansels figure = 16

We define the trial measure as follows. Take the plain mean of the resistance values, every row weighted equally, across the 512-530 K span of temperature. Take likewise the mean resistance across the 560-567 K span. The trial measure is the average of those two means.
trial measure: 71.5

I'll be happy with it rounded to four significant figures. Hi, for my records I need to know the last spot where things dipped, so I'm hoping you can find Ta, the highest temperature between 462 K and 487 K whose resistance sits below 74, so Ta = 468.5 K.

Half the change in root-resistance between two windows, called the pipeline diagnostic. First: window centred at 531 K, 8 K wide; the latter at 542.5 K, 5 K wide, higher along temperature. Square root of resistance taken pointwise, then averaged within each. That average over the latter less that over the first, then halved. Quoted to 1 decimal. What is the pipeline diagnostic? 1.0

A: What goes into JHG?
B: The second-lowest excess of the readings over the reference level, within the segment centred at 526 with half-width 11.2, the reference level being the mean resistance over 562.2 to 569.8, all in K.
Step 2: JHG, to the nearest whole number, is -31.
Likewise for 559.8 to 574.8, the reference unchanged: -2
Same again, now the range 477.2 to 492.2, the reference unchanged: 7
